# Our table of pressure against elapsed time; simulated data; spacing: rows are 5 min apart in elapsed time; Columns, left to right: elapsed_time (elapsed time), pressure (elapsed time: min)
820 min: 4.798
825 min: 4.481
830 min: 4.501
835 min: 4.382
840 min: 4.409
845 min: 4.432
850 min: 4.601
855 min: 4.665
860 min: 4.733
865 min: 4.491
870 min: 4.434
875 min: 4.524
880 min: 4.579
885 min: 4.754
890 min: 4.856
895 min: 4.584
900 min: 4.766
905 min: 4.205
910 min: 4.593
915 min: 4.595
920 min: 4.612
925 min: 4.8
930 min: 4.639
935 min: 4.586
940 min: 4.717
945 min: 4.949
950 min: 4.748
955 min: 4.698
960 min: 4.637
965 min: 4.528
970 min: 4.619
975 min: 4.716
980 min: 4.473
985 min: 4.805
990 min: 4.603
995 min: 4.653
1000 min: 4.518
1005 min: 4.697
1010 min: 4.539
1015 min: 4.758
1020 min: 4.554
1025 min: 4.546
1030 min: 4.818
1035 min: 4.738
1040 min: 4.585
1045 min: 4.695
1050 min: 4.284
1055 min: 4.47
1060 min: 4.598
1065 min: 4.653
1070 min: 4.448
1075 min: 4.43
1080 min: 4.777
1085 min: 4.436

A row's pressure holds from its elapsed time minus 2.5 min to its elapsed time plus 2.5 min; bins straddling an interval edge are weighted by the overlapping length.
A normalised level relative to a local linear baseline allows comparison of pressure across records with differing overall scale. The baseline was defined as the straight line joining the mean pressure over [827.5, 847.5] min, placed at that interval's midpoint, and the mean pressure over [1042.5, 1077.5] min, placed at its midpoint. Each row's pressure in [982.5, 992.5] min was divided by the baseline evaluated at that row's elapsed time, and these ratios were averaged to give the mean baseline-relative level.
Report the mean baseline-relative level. 1.05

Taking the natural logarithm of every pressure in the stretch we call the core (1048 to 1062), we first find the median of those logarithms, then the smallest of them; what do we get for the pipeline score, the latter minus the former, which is -0.043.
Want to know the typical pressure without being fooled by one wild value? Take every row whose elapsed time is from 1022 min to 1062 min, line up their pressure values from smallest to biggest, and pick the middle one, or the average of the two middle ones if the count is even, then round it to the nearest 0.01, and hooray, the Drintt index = 4.59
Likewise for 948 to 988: 4.67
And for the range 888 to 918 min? 4.59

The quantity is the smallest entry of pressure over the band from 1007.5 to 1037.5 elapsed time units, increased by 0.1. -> 4.64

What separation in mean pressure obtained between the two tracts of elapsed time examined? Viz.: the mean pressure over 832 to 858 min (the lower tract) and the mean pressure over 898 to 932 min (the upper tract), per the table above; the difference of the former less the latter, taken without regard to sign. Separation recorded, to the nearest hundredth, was 0.10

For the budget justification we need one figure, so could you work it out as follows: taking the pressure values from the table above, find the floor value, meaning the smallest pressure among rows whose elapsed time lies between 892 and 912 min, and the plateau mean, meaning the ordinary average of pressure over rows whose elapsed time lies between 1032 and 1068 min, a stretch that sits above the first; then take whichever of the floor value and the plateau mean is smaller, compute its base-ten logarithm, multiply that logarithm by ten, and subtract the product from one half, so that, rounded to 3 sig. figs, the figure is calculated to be -5.74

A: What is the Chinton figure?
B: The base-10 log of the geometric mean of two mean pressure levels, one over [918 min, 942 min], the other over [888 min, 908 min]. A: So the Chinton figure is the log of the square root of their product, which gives 0.666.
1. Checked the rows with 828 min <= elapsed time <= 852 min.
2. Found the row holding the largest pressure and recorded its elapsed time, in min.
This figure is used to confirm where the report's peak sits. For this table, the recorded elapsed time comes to 850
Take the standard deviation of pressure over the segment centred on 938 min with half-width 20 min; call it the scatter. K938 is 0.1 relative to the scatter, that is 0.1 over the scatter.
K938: 0.9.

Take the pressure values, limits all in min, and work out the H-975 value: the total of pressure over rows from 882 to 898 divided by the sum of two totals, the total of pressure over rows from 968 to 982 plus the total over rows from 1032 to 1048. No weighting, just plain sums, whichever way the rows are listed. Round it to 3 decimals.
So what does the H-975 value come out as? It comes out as 0.510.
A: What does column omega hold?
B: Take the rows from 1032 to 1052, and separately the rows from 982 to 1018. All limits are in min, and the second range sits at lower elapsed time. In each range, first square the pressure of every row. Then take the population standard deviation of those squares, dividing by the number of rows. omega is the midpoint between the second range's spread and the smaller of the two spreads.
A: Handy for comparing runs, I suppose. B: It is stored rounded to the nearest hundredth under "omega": 0.93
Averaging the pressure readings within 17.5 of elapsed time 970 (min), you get 4.64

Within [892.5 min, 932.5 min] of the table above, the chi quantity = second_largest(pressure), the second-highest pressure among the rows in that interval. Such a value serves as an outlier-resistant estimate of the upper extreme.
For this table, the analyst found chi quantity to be 4.766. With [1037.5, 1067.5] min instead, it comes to 4.653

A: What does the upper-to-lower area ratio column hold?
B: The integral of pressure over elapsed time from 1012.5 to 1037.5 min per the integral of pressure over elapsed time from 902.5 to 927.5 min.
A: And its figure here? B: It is 1.027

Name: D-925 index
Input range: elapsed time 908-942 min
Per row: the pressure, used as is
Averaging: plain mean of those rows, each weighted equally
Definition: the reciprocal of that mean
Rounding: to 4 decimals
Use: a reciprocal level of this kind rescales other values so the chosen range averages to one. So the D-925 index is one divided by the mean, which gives 0.2151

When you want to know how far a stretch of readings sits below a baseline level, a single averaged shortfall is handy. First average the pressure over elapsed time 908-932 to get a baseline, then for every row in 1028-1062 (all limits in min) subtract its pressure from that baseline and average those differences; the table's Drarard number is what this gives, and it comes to 0.05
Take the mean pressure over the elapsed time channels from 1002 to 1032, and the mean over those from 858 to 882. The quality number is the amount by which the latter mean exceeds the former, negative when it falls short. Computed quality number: -0.10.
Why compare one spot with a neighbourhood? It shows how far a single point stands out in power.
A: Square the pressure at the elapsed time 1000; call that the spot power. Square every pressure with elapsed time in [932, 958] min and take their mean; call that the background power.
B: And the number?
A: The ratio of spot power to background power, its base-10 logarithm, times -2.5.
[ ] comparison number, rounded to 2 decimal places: 0.10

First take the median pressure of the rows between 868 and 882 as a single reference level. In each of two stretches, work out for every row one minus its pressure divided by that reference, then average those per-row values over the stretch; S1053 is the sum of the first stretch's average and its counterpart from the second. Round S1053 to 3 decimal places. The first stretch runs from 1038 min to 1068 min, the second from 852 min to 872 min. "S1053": -0.018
